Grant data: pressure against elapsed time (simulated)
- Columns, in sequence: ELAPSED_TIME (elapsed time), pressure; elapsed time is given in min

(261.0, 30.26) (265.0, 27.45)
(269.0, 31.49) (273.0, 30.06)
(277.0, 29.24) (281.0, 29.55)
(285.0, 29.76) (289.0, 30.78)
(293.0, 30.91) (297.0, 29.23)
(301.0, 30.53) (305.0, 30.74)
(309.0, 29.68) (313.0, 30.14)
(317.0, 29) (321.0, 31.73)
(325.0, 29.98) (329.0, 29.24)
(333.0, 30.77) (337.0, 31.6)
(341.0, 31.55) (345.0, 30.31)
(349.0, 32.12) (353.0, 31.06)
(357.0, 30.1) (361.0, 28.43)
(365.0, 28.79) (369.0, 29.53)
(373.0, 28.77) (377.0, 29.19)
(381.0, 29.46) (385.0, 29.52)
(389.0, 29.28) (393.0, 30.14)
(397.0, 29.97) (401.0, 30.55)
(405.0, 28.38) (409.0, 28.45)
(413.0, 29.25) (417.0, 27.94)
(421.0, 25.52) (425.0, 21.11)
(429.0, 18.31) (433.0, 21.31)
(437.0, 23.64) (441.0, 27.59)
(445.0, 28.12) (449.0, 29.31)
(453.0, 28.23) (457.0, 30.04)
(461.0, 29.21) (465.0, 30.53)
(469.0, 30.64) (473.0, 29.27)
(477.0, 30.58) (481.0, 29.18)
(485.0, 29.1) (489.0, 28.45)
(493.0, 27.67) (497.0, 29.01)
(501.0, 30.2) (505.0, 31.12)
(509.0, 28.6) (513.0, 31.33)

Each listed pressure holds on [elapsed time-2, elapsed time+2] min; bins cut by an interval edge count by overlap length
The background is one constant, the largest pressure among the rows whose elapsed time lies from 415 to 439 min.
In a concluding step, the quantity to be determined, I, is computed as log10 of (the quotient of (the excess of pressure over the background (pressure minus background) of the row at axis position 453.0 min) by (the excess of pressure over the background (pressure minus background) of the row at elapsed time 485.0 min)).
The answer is -0.6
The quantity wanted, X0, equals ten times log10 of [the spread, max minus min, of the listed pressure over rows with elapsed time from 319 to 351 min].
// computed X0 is 4.6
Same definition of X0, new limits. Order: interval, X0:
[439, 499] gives 4.8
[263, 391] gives 6.7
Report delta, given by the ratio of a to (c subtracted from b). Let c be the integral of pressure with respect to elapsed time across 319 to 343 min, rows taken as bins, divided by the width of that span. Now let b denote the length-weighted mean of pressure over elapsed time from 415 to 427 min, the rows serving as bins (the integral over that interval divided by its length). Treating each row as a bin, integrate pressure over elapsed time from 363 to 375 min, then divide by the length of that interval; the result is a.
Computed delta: -5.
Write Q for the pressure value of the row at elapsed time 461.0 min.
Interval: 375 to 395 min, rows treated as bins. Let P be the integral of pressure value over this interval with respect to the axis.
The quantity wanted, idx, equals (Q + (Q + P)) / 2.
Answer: 324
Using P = 590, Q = 29.21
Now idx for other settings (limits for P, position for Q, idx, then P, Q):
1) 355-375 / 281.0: 321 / 582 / 29.55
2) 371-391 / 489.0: 321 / 585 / 28.45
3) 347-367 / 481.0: 330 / 602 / 29.18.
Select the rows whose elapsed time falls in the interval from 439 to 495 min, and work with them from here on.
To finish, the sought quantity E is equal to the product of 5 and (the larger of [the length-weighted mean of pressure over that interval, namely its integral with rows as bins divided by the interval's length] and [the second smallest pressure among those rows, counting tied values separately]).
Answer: 146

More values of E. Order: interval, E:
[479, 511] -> 146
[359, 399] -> 147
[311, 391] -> 150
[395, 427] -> 138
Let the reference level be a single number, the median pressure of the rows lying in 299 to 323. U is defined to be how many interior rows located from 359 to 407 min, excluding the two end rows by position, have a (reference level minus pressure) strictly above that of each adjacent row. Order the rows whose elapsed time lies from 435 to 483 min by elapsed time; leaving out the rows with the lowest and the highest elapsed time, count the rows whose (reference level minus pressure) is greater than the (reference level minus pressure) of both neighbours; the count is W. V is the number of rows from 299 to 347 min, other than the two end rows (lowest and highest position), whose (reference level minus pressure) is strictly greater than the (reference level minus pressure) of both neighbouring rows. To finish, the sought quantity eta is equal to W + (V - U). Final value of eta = 3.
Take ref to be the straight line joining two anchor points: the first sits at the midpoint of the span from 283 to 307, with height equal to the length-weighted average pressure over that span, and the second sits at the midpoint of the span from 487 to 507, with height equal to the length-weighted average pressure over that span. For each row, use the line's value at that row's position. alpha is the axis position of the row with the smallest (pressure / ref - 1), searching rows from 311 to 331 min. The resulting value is 317.0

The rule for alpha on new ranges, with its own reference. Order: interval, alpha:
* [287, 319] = 317.0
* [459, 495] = 493.0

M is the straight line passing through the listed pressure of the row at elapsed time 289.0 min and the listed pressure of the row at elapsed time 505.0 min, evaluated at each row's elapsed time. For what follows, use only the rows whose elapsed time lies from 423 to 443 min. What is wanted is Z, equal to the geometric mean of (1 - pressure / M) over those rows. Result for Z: 0.25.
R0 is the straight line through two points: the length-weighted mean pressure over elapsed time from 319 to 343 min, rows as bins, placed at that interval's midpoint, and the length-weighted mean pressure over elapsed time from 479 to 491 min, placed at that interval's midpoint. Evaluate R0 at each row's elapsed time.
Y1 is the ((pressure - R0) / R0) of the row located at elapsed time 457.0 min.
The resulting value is 0.03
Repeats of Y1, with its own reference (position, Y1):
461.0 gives 0.00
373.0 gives -0.05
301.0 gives -0.02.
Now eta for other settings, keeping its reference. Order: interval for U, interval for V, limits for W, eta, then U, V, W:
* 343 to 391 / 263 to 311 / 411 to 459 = 2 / 2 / 2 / 2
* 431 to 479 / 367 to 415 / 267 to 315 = 4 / 3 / 4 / 3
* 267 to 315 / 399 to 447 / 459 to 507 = 1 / 3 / 2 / 2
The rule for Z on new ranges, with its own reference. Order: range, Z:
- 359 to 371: 0.06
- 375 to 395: 0.04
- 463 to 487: 0.03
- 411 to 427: 0.13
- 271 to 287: 0.03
